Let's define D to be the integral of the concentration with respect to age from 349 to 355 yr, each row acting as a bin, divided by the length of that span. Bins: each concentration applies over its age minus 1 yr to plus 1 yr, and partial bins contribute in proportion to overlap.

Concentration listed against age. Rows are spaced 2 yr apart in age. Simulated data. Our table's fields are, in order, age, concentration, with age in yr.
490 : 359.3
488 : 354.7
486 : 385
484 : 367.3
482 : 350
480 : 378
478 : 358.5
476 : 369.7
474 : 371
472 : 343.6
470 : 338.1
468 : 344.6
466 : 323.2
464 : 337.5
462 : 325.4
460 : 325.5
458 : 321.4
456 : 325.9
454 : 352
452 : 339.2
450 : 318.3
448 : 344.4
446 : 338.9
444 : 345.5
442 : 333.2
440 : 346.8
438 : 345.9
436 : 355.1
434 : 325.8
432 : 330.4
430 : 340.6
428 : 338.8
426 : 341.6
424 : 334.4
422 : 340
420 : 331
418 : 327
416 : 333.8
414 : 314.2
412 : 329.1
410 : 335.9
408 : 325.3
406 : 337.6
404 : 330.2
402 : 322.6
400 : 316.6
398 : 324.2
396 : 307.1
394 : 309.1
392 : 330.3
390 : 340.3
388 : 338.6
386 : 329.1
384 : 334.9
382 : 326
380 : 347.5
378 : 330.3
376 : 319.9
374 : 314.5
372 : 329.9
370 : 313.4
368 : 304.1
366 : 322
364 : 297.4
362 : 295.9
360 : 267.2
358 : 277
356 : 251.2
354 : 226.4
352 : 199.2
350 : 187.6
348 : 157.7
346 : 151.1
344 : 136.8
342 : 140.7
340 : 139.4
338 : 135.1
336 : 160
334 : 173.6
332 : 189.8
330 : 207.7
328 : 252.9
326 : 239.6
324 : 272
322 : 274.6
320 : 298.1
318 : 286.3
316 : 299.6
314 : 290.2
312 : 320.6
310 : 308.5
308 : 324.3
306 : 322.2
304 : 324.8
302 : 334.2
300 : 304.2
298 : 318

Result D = 204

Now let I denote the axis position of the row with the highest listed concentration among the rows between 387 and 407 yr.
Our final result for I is 390 yr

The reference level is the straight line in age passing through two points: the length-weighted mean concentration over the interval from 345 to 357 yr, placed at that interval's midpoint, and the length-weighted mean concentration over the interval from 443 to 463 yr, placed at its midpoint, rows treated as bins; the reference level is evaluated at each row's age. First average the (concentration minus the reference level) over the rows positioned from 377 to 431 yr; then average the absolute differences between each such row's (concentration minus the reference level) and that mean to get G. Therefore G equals 18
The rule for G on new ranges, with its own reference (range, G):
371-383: 8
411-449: 10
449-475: 10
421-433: 5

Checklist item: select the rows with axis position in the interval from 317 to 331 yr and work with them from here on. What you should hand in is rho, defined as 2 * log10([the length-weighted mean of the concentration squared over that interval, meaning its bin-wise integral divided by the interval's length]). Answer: 9.7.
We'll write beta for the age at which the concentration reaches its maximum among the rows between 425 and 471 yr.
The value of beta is 436 yr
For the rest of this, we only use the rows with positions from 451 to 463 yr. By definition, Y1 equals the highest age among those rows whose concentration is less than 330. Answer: 462 yr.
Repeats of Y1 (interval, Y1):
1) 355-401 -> 400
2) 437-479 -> 466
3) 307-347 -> 346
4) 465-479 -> 466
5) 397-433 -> 418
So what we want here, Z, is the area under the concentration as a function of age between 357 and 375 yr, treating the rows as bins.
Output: 5443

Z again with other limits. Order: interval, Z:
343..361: 3708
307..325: 5348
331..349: 2768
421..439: 6105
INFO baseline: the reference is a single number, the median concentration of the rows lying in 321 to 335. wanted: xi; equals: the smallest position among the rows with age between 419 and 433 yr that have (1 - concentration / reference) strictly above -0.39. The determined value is 420 yr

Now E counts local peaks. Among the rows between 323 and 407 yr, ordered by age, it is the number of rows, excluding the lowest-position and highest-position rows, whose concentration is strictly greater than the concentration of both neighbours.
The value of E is 9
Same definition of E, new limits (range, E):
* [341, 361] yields 1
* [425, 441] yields 2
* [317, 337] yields 2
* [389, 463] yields 13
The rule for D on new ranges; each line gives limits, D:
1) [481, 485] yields 359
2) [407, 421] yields 328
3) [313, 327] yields 280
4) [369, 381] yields 326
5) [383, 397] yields 327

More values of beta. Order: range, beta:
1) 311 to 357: 312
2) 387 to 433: 426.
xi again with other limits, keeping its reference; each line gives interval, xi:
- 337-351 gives 338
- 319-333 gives 320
